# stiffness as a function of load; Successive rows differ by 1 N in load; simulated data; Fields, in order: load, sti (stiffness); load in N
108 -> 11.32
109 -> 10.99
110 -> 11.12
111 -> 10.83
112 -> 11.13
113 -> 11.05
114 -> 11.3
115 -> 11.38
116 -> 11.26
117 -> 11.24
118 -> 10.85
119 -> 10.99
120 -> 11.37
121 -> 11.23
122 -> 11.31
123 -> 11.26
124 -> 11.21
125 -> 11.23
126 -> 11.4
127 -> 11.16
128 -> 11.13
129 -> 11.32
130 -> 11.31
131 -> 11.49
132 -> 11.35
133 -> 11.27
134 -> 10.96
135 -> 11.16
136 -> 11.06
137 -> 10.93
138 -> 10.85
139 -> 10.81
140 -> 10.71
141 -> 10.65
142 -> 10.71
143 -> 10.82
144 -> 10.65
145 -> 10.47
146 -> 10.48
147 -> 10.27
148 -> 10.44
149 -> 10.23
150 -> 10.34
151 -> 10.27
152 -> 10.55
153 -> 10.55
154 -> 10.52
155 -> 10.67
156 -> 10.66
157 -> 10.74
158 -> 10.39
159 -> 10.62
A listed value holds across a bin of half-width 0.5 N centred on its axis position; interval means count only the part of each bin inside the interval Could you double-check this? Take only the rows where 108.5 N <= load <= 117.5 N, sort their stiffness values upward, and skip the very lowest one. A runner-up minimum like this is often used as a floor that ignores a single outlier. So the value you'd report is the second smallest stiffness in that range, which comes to 10.99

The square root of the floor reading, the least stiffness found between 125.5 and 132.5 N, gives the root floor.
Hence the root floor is 3.34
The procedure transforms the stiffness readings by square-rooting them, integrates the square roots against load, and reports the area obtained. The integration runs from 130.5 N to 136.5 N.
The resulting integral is 20.1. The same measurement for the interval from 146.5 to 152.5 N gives 19.3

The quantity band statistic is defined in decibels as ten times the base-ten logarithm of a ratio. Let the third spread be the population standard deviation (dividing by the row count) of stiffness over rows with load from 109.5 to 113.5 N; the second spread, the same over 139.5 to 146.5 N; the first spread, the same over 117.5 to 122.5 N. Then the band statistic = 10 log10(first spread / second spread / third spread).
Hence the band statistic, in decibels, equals 11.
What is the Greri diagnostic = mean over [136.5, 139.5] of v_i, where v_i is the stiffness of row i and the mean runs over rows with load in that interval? 10.9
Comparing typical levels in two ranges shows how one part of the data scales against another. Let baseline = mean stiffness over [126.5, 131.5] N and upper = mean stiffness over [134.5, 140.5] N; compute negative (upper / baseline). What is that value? -0.97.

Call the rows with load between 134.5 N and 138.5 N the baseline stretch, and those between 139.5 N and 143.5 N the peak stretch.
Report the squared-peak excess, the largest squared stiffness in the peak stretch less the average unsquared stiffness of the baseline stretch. 106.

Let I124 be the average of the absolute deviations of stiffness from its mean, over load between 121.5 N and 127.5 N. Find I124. 0.062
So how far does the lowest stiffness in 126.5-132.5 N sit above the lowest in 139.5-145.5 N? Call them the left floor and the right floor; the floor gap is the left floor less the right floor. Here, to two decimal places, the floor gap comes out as 0.66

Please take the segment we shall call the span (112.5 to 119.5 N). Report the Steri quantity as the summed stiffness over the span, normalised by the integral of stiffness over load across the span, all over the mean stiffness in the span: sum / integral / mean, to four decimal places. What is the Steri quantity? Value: 0.0897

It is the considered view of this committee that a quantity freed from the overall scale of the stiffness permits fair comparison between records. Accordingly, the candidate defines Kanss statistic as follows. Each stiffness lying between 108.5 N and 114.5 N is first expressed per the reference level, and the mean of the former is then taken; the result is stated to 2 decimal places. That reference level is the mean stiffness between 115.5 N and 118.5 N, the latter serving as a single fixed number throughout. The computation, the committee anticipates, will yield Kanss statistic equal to 1.00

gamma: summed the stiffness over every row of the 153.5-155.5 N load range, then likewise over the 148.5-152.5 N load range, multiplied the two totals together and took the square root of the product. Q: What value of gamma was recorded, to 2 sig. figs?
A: 30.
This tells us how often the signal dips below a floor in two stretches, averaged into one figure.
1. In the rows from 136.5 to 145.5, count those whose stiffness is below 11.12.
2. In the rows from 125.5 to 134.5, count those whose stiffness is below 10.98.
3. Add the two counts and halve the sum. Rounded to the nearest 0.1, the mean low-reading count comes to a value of 5.0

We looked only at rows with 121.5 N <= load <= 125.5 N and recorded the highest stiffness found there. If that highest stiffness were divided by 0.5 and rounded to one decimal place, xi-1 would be 22.6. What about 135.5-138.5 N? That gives 22.1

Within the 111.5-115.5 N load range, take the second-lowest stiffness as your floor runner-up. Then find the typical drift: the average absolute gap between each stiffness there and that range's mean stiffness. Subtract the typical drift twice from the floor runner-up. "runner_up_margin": 10.9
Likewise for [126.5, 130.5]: 11.0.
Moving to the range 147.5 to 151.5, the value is 10.1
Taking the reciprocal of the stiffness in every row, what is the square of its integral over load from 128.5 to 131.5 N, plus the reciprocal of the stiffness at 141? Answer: 0.16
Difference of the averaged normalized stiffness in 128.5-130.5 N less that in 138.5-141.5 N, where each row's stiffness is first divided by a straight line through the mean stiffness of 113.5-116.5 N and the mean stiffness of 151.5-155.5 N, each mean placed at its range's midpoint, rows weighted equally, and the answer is 0.036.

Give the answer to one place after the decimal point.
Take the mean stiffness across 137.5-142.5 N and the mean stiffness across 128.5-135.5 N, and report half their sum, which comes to 11.0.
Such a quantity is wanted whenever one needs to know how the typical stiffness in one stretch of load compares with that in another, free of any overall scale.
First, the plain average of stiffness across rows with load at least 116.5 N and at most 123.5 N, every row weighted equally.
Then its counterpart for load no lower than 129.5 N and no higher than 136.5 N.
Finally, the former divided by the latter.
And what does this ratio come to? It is 1.00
